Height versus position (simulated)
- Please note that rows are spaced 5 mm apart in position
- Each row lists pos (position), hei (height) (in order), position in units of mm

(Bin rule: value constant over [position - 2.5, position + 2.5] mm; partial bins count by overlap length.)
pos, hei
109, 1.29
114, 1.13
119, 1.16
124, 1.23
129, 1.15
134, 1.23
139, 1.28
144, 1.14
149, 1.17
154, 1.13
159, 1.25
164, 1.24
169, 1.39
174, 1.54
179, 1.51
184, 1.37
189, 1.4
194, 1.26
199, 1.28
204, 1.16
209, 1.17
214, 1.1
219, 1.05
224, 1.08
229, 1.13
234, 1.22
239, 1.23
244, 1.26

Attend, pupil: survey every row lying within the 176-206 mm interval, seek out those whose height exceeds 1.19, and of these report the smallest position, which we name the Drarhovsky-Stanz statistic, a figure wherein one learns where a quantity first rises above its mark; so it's 179 mm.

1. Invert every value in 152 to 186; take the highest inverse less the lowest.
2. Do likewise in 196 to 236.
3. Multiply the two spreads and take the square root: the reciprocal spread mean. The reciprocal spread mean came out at 0.201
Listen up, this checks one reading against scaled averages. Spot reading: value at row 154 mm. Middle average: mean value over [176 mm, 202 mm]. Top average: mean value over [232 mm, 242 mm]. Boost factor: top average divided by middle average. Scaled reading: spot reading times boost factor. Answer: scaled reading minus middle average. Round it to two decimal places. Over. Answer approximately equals -0.35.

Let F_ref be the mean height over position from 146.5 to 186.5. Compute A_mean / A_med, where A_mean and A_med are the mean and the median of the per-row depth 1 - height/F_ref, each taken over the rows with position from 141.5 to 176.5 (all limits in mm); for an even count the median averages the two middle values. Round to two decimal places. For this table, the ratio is 0.70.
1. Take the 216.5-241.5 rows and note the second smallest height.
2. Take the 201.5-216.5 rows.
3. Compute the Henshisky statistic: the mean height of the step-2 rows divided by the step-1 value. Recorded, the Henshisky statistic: 1.06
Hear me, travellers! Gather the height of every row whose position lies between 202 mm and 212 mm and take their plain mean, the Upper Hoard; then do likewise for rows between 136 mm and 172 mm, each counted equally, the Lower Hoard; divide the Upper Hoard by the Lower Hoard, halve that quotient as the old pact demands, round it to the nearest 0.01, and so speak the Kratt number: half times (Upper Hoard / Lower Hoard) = 0.47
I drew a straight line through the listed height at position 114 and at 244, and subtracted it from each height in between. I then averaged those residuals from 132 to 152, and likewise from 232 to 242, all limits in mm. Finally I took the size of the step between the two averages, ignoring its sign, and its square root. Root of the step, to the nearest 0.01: 0.27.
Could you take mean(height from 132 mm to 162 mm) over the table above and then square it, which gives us 1.44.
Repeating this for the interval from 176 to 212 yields 1.71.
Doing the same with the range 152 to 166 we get 1.46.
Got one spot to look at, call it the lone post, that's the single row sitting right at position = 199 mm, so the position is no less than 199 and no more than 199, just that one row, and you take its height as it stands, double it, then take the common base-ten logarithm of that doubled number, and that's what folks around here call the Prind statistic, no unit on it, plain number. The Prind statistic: 0.408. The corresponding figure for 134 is 0.391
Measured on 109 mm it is 0.412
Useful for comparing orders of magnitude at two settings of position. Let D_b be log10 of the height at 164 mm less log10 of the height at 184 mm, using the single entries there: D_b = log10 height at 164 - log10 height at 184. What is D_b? -0.043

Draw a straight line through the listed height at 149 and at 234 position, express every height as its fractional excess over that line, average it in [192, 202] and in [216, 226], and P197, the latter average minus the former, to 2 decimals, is -0.18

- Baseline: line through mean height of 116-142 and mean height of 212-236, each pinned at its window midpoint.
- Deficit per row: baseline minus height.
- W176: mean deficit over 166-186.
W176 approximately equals -0.29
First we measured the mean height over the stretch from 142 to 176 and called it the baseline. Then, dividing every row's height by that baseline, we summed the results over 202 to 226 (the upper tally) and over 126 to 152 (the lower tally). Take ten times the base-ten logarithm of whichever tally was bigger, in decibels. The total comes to 6.7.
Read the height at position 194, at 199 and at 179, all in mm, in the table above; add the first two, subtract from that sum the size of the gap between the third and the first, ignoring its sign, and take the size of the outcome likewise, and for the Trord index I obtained 2.29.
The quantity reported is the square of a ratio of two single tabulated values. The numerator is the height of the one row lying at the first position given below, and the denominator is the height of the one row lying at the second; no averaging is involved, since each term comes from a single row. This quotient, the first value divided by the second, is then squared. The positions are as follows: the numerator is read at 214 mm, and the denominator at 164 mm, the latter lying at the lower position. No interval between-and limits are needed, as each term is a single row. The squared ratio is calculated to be 0.79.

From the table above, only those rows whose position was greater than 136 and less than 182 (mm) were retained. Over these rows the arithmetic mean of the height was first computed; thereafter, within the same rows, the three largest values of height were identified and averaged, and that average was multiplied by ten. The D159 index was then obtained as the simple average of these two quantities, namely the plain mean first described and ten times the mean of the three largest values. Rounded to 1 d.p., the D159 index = 8.0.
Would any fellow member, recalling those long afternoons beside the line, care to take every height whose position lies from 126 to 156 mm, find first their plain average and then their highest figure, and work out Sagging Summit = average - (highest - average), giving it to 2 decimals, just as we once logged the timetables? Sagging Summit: 1.09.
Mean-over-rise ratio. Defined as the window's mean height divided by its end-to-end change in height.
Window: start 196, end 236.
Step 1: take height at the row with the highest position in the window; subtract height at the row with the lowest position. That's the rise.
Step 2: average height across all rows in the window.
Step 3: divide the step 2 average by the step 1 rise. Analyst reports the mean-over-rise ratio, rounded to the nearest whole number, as -19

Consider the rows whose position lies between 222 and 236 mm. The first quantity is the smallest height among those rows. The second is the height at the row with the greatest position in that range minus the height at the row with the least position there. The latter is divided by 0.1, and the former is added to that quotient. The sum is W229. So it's 2.5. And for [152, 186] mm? 3.5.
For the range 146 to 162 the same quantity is 1.9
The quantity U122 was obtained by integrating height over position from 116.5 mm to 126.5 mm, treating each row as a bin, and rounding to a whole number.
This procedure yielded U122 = 12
